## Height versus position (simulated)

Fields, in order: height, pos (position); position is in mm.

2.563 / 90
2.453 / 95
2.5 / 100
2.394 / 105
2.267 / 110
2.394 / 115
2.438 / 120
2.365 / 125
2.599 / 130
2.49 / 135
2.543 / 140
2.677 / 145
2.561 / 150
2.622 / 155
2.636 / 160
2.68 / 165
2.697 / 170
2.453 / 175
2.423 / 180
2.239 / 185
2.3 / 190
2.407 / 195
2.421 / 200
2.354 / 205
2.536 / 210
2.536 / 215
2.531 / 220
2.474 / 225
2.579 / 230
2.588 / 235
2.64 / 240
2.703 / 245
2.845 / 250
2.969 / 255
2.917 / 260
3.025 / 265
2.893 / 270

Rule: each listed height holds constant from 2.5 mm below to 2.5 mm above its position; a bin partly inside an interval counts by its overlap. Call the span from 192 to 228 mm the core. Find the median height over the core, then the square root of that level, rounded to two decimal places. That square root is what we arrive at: 1.57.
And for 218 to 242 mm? 1.61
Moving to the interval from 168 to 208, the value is 1.55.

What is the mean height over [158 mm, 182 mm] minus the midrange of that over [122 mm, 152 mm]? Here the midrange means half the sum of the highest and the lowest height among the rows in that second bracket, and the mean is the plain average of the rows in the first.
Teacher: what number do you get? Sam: 0.06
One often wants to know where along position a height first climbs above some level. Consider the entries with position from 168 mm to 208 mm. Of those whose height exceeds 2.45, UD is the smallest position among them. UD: 170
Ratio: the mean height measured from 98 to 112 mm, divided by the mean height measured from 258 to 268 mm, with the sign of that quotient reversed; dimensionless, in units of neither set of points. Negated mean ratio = -0.80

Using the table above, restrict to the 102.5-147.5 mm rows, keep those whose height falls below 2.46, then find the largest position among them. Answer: 125 mm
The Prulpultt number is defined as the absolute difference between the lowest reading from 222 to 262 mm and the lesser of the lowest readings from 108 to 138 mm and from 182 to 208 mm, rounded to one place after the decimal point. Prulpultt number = 0.2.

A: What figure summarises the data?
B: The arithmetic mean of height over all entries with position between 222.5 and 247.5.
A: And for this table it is 2.60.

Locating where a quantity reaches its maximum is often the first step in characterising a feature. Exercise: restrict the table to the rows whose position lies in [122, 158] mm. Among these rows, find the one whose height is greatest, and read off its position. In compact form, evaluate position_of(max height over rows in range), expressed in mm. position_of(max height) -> 145 mm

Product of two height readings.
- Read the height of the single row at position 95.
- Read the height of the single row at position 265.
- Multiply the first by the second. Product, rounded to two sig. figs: 7.4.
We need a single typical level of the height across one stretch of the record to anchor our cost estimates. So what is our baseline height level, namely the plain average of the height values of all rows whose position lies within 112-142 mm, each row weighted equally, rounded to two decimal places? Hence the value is 2.47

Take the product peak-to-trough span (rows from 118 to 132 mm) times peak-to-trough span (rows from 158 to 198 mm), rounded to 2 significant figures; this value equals 0.11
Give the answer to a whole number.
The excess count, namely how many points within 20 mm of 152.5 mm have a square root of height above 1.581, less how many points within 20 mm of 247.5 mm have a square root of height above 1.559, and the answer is -1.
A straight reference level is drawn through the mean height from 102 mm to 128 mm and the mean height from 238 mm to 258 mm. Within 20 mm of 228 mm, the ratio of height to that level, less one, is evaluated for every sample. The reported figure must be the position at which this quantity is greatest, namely 245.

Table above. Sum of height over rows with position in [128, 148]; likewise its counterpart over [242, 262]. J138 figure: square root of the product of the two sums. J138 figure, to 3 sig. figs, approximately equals 10.9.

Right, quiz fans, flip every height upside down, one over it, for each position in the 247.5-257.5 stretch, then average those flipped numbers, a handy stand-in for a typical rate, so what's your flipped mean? 0.344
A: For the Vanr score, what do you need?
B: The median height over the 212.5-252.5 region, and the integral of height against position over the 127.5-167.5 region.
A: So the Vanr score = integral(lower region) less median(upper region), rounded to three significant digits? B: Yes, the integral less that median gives 101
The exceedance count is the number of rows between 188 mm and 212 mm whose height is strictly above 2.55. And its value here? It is 0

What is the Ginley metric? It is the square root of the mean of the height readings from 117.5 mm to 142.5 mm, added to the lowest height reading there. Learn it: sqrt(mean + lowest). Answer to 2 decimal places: 2.20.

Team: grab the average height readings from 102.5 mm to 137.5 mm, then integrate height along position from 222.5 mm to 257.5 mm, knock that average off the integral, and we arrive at 91.6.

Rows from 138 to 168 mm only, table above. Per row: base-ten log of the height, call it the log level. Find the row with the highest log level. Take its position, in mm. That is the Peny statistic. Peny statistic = 165 mm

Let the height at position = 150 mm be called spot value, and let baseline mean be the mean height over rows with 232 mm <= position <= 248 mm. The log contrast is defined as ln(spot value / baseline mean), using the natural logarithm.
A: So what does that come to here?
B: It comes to -0.03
